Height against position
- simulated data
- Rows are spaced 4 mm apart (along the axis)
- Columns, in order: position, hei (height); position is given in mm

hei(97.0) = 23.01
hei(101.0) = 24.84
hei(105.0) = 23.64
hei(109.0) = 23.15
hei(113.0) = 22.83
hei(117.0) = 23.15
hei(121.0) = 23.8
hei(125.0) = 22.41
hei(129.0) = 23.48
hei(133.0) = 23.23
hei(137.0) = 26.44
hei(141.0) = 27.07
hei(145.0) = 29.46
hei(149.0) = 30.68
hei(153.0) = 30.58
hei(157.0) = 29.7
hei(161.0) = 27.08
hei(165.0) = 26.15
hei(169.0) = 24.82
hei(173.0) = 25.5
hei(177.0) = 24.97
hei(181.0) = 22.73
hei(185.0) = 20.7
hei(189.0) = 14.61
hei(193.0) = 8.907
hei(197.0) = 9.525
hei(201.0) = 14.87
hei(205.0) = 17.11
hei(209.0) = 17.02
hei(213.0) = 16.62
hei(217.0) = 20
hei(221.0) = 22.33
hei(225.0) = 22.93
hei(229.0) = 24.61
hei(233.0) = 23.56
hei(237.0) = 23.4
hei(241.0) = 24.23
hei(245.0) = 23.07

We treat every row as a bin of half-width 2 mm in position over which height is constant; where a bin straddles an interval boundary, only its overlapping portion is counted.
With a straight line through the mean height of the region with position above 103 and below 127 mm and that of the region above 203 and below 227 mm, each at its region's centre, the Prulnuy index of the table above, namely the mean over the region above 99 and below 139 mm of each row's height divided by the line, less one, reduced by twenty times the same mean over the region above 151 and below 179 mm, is -5.3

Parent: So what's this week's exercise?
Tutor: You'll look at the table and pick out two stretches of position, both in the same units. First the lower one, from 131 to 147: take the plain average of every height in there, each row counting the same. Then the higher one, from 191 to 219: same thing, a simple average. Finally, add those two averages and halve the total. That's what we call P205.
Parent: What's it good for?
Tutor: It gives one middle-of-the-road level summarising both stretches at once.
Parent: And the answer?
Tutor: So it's 20.7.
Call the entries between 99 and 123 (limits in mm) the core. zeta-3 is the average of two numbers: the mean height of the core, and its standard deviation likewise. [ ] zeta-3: 12.1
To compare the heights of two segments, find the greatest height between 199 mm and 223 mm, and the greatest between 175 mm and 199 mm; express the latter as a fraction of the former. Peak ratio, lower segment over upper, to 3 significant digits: 1.12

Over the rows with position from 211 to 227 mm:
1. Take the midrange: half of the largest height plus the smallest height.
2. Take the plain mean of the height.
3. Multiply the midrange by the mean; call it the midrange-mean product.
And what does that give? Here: 405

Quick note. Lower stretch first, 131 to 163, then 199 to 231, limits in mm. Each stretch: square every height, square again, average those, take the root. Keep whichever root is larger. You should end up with 802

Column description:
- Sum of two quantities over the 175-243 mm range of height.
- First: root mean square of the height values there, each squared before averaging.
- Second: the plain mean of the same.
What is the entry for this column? 39.2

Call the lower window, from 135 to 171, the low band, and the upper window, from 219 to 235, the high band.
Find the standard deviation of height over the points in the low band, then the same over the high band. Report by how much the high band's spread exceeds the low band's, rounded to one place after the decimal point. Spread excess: -1.2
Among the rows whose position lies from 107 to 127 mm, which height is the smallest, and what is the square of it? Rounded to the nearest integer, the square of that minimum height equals 502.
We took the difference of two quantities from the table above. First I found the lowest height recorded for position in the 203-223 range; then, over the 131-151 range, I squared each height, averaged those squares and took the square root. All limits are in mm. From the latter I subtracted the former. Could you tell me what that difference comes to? 11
